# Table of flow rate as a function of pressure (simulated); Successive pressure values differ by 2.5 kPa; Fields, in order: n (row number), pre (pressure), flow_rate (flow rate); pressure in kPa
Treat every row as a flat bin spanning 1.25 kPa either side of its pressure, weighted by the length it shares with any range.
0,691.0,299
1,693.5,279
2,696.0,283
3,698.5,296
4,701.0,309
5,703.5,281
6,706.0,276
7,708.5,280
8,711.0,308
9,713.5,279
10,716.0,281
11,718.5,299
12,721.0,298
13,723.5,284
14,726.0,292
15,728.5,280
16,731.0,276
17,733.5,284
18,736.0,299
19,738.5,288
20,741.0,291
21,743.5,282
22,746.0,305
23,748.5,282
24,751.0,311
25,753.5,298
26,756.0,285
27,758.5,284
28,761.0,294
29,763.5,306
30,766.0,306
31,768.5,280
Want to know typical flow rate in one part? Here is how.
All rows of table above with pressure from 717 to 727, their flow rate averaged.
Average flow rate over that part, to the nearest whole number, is 293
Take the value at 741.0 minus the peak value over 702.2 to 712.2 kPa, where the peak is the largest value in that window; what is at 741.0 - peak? -17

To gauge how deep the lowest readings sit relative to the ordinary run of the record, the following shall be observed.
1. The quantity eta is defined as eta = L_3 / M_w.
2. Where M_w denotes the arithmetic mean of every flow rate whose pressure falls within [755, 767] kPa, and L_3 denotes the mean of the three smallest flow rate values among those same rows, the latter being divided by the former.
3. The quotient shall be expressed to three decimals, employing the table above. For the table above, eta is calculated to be 0.975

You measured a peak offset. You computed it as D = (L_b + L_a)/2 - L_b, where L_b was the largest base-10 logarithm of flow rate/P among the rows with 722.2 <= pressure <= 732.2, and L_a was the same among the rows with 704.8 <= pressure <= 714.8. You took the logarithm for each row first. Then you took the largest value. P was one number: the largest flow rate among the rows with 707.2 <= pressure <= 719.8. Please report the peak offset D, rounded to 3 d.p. 0.012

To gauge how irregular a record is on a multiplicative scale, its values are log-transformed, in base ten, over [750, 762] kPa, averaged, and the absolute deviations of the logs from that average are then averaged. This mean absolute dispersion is 0.012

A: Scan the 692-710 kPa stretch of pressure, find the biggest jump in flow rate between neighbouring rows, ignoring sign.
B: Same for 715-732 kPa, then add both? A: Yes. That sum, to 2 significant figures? 46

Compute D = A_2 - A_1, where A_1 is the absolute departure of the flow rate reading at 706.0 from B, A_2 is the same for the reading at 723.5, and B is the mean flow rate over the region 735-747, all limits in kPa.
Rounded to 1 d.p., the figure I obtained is -8.0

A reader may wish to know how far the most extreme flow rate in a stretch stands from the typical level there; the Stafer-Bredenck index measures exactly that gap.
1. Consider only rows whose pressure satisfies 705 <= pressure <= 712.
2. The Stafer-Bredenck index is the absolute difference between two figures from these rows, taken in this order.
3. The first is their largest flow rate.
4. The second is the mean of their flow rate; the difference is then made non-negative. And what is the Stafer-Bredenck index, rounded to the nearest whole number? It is 20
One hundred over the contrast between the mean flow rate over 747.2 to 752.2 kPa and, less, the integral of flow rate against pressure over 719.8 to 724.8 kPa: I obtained -0.0863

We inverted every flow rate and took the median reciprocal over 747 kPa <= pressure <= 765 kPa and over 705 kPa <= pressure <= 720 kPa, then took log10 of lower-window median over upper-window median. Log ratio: 0.020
